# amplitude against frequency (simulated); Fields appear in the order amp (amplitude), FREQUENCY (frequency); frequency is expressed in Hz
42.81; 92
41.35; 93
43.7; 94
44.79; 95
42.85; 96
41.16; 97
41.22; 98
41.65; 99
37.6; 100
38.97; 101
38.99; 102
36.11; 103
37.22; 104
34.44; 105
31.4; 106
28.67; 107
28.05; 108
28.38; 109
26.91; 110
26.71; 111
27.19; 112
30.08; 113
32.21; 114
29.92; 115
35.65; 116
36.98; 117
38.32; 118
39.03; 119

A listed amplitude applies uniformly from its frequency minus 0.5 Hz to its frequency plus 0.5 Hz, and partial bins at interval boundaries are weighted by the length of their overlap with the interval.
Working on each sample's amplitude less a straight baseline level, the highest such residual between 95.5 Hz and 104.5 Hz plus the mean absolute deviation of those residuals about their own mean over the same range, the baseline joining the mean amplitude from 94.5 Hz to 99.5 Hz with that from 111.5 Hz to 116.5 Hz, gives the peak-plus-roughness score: 1.5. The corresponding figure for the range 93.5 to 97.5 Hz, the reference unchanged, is 1.8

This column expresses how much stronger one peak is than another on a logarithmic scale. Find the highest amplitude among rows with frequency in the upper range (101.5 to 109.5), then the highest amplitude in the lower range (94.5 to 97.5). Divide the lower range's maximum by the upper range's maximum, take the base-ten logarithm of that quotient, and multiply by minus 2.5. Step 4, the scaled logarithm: -0.15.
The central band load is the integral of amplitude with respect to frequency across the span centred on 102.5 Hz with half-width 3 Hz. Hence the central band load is 223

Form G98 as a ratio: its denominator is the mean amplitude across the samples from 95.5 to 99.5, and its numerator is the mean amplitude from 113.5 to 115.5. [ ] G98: 0.74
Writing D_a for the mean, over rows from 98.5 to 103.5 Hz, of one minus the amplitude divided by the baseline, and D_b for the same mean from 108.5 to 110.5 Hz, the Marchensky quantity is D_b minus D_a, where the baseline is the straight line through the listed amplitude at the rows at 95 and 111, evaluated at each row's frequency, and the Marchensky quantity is 0.044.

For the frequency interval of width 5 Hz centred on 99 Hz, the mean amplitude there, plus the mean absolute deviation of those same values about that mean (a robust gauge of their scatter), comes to 42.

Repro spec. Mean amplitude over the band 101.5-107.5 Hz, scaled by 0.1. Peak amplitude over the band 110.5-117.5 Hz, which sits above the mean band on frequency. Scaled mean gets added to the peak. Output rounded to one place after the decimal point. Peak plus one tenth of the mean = 40.4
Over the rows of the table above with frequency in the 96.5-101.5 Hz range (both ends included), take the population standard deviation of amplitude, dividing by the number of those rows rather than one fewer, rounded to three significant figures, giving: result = 1.57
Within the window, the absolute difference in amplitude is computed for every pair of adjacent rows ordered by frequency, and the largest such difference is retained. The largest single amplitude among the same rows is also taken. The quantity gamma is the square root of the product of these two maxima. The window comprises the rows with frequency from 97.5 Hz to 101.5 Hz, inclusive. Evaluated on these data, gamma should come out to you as 13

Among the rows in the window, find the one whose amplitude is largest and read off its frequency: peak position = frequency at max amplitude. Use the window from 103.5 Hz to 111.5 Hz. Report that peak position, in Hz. 104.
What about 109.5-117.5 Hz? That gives 117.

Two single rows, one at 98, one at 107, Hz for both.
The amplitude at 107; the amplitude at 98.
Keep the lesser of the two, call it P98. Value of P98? 28.7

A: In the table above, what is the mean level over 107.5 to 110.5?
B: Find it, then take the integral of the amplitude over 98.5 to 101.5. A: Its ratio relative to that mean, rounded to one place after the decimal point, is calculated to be 4.3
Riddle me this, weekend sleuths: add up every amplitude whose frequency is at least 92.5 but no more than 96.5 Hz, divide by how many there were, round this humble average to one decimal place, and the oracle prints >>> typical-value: 43.2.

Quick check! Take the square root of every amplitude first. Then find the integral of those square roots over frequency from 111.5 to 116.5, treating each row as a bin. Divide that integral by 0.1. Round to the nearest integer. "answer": 278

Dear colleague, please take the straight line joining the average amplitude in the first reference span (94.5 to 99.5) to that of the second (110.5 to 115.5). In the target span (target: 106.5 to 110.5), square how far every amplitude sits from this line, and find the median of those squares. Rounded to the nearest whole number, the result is 25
